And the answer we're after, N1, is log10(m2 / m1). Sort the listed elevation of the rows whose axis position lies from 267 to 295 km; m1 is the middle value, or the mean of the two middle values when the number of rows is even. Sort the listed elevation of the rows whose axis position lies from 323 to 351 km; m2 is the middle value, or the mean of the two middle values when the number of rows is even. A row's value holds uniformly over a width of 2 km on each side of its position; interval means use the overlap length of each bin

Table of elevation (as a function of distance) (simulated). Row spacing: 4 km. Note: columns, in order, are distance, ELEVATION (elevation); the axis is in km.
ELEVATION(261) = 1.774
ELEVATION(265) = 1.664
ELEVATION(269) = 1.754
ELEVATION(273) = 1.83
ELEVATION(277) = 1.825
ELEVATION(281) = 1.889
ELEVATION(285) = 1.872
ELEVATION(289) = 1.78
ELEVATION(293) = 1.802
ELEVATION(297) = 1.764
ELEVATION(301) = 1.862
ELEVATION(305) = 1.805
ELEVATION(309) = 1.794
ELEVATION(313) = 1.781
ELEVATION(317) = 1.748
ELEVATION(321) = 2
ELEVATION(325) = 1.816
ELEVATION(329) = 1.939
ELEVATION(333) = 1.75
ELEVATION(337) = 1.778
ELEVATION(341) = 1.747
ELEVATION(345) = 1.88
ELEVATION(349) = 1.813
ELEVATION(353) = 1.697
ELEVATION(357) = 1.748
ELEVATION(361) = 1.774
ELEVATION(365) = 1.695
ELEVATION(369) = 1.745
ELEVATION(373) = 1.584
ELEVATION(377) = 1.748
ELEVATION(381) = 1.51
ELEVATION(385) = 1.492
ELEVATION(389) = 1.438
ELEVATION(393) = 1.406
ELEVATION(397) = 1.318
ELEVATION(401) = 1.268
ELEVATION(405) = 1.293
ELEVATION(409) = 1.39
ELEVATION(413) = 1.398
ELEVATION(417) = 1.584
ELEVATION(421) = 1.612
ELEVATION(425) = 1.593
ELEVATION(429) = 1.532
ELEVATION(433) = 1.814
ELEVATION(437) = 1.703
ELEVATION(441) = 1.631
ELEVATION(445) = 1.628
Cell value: 0.00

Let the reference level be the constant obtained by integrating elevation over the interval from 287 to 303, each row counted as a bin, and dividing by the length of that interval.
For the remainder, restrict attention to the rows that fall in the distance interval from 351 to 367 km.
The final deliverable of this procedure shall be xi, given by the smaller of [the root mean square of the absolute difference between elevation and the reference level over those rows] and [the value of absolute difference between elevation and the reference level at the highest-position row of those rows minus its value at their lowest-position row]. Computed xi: 0.00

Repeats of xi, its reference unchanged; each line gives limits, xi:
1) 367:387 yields 0.22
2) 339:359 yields 0.00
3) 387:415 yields 0.04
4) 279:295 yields -0.09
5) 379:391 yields 0.07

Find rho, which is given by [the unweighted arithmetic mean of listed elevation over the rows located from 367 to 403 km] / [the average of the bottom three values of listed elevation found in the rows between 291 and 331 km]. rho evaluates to 0.85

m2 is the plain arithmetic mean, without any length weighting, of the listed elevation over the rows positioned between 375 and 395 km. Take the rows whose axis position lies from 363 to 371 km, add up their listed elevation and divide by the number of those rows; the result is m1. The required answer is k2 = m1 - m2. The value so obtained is 0.20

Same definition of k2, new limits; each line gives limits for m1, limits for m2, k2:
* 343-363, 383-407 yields 0.41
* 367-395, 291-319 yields -0.23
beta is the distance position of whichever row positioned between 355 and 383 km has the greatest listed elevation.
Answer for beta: 361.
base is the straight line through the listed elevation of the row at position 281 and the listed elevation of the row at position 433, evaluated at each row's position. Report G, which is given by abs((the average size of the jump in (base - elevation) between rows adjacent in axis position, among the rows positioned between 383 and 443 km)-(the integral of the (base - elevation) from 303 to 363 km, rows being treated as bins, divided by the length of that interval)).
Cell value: 0.02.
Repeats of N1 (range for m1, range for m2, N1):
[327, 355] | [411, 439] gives -0.05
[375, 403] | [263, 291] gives 0.10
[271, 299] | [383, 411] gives -0.12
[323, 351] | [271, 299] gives 0.00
